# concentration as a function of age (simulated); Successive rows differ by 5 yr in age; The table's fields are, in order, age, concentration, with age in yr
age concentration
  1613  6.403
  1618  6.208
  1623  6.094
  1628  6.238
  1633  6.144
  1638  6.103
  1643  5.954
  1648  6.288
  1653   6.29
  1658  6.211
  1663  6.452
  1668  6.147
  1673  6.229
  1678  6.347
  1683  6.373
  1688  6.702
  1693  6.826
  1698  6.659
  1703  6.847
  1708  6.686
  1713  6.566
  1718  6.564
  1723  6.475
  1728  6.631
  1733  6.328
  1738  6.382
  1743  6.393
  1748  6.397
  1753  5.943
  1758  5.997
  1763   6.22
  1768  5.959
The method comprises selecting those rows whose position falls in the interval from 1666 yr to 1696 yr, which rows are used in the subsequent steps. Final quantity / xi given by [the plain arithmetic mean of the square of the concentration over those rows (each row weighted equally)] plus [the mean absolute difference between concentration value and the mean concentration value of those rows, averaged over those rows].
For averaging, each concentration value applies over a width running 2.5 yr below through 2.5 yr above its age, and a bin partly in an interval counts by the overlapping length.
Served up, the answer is 42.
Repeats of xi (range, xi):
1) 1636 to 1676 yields 39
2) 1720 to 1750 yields 41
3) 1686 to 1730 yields 44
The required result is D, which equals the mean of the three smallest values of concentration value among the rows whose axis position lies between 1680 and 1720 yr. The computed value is 6.50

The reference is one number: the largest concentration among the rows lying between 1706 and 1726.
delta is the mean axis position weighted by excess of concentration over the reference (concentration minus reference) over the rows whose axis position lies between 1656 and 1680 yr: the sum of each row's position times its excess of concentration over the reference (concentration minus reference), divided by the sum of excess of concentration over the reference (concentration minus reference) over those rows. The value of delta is 1667.9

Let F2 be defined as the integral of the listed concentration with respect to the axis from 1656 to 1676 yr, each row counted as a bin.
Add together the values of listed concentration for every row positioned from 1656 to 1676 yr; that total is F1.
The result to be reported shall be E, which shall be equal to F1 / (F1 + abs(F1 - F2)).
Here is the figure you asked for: 0.200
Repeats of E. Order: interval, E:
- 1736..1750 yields 0.214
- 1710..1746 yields 0.194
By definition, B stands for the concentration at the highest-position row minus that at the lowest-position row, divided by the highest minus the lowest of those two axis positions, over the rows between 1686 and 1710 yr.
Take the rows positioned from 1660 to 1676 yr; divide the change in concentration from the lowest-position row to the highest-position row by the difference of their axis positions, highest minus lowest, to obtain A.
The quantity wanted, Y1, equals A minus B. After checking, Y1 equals -0.0215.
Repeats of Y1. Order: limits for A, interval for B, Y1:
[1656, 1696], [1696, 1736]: 0.0270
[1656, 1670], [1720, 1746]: -0.0023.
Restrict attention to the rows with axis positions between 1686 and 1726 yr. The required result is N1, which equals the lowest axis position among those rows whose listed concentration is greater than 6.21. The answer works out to 1688 yr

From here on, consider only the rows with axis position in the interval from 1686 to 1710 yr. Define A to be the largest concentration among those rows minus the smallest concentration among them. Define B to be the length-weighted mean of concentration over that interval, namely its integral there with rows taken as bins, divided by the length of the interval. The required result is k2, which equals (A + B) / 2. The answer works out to 3.47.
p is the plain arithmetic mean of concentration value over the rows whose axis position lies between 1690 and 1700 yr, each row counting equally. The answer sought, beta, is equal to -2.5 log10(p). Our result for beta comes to -2.07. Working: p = 6.7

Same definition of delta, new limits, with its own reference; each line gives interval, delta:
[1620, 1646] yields 1633.7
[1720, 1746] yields 1734.7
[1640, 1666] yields 1650.9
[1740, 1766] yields 1754.5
